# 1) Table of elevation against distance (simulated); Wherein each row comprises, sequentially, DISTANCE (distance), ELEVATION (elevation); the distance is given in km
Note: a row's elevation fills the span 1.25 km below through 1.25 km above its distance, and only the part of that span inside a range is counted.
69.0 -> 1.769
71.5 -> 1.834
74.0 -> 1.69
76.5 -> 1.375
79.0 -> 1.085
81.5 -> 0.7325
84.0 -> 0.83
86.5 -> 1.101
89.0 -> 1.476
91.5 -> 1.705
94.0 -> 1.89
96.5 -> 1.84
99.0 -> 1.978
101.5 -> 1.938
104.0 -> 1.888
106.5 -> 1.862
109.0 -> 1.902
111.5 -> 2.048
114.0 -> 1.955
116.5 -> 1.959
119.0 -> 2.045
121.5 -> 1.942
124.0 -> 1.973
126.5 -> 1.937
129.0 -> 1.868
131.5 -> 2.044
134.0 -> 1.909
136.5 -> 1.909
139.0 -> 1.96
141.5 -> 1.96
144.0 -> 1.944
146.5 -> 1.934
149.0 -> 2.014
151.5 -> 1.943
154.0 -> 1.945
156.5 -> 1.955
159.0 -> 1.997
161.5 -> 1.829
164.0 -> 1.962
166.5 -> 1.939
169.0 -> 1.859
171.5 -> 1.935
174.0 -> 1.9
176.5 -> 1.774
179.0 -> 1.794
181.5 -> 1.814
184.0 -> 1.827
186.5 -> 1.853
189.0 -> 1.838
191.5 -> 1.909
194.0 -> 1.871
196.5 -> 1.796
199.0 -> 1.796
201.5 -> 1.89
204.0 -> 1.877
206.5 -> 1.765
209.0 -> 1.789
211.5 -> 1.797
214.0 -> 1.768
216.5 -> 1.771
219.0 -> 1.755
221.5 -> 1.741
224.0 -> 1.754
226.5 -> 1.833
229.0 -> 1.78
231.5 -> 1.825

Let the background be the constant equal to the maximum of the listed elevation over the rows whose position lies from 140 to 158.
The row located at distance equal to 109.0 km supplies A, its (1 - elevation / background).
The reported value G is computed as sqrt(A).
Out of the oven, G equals 0.24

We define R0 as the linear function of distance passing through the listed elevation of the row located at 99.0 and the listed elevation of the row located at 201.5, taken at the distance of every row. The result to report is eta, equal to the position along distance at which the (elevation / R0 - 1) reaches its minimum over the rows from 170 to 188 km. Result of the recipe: 176.5 km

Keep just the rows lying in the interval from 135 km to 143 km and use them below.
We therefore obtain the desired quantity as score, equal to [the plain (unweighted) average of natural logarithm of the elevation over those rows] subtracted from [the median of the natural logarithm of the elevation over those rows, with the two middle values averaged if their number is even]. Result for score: 0.009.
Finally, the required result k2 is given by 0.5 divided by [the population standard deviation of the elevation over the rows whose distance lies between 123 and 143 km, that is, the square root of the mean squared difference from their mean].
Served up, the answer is 10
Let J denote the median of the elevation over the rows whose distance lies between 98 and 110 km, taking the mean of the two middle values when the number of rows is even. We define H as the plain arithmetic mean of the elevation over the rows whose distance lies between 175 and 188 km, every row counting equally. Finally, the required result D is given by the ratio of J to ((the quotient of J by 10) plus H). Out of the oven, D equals 0.95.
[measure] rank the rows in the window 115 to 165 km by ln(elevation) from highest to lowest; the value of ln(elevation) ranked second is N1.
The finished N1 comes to 0.715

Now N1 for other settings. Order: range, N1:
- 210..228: 0.586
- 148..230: 0.692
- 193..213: 0.630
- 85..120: 0.715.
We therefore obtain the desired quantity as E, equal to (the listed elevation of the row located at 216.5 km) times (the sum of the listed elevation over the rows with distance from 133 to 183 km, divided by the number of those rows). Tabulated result 3.39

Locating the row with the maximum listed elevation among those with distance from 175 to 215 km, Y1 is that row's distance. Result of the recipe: 191.5 km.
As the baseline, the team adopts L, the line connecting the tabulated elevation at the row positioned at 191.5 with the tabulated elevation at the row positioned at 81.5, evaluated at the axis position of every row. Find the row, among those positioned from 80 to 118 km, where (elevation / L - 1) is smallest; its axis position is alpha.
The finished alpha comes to 81.5 km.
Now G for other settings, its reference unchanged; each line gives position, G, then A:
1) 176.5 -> 0.35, 0.119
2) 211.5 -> 0.33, 0.108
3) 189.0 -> 0.30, 0.087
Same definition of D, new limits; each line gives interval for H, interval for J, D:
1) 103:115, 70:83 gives 0.66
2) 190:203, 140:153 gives 0.95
